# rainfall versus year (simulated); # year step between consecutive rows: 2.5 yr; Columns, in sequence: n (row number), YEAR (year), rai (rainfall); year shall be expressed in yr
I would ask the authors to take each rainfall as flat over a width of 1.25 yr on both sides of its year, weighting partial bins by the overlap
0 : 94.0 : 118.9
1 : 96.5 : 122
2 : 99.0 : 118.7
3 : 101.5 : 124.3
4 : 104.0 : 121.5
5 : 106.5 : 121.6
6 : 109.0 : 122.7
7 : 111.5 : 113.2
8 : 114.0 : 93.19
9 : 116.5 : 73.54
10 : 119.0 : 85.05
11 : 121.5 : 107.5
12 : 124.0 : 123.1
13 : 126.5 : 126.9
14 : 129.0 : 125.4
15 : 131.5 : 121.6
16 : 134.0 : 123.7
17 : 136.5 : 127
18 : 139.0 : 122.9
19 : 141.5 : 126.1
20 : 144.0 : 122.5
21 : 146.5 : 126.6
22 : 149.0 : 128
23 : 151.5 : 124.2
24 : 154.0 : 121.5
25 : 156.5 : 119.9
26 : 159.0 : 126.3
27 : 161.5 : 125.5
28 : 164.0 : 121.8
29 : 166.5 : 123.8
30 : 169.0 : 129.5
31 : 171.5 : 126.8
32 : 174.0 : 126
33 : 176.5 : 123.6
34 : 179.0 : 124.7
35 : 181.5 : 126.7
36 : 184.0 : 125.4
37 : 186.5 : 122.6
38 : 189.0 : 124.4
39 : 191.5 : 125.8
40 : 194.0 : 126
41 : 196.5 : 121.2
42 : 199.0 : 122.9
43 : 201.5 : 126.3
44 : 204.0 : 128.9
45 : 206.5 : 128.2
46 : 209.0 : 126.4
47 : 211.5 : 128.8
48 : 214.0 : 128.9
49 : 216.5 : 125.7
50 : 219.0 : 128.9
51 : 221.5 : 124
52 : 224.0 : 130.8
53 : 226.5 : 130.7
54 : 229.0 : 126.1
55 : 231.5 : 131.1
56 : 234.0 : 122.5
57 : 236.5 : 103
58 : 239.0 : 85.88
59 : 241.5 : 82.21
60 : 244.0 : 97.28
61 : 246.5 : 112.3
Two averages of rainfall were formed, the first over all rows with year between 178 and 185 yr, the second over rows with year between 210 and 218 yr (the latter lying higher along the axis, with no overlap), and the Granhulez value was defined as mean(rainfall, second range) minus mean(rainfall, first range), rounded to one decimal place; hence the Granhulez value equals 2.2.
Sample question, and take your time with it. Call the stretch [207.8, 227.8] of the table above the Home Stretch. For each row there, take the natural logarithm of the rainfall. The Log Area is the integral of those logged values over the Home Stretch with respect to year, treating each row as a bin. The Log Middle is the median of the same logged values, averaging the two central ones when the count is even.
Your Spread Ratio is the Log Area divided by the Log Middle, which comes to 20.0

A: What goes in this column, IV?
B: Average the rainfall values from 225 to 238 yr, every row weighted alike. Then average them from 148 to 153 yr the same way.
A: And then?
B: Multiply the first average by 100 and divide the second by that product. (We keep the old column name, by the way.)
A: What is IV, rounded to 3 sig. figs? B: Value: 0.0103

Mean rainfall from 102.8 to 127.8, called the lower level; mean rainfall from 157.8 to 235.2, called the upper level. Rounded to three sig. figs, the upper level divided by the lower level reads 1.16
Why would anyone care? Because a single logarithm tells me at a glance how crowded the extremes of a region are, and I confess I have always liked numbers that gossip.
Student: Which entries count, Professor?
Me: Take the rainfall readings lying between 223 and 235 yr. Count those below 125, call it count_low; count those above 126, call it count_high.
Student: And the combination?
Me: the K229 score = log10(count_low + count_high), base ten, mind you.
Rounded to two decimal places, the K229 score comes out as 0.70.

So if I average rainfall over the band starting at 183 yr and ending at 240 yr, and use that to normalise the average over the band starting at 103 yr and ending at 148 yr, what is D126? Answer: 0.94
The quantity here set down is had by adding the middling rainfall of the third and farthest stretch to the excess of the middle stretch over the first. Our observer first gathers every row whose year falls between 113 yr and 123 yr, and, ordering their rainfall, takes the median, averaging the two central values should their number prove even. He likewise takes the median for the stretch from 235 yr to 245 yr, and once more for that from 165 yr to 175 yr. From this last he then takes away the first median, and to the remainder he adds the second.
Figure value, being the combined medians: 129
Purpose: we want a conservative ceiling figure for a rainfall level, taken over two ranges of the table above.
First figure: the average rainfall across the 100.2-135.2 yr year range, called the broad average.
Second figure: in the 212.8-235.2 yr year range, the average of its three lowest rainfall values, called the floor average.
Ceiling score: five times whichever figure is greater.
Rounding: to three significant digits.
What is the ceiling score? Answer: 620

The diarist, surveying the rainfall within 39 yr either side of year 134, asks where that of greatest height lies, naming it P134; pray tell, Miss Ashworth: 169.0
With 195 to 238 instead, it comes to 231.5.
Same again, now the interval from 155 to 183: 169.0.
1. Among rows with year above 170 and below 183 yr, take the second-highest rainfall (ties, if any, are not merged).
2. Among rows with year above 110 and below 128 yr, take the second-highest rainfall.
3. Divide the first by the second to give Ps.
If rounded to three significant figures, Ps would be 1.03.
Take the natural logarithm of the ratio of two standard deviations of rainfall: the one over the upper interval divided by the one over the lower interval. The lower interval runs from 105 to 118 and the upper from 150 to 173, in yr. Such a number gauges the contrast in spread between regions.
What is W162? -1.9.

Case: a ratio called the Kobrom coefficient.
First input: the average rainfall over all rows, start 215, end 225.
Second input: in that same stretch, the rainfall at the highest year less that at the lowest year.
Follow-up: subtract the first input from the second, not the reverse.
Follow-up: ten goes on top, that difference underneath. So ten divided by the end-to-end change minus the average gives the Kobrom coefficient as -0.082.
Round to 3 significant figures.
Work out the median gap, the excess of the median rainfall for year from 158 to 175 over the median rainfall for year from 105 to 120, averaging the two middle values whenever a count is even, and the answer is 22.8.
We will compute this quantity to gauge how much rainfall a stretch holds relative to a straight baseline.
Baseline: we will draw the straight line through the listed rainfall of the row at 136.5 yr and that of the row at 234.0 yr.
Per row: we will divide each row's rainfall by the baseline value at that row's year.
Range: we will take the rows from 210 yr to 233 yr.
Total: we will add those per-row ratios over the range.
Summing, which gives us 9.38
